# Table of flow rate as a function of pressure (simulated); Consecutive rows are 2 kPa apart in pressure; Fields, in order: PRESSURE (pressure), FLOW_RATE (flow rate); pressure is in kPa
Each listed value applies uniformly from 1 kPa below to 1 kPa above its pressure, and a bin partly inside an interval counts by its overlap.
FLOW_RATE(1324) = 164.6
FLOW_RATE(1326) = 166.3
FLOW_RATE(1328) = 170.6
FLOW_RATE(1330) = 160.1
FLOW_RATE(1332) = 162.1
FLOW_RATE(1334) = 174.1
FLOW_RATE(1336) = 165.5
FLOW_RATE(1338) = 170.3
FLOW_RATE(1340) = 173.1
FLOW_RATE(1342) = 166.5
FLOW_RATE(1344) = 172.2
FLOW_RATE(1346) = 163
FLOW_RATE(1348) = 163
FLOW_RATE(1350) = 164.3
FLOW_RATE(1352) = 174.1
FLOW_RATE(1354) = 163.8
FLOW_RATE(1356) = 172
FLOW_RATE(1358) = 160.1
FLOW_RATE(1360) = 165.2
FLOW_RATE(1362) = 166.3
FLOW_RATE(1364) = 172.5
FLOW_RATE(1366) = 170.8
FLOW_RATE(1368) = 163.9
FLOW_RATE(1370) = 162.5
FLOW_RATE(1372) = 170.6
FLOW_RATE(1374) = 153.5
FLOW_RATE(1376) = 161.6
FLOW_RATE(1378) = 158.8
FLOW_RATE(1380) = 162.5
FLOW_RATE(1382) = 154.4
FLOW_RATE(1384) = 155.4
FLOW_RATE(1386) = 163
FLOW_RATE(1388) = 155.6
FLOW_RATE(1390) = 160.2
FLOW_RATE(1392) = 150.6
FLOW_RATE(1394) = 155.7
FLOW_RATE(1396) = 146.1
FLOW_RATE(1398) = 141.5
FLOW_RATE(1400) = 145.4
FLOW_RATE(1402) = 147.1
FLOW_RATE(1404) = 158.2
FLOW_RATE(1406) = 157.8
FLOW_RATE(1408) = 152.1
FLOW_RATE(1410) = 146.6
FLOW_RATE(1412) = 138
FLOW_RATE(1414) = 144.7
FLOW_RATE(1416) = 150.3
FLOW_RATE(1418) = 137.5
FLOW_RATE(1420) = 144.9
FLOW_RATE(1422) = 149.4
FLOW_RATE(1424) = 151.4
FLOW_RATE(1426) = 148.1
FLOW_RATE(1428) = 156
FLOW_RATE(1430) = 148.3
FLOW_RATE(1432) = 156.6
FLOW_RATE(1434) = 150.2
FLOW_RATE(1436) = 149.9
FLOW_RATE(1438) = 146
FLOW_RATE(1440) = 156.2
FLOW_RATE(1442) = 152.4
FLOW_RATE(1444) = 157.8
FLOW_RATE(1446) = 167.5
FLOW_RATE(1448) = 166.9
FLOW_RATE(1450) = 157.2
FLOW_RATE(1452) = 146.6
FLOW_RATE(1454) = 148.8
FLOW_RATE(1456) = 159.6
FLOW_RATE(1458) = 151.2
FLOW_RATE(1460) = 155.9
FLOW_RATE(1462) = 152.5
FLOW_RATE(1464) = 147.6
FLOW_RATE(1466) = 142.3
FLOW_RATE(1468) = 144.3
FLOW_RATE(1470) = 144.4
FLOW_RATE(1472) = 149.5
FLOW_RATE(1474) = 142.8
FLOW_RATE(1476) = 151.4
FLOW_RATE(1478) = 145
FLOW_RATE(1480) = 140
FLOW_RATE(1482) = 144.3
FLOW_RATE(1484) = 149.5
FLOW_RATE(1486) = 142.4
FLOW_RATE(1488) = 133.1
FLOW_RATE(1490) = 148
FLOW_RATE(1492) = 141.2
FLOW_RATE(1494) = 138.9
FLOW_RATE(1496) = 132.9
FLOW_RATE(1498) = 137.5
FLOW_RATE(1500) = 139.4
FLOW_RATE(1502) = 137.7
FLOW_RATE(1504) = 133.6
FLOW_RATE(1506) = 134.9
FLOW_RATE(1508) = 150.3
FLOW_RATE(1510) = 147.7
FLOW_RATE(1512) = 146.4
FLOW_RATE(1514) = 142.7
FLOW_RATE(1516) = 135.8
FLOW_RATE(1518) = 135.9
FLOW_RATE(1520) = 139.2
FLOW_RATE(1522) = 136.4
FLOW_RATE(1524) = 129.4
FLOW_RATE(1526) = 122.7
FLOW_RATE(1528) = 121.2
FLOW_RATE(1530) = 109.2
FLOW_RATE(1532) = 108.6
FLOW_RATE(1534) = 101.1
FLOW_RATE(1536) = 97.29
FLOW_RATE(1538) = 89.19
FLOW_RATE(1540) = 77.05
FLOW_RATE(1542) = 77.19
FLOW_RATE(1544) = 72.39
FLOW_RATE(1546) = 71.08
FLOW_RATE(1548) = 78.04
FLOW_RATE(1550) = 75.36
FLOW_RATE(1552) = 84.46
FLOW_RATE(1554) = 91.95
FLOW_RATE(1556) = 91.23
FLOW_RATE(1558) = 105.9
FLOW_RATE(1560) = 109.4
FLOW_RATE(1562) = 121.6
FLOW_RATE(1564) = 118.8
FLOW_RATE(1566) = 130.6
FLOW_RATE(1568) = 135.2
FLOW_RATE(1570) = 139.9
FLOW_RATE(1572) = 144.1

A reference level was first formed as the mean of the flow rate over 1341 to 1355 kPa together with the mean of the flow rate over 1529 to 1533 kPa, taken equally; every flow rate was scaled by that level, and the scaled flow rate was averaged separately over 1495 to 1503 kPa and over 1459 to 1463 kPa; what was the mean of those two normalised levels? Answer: 1.06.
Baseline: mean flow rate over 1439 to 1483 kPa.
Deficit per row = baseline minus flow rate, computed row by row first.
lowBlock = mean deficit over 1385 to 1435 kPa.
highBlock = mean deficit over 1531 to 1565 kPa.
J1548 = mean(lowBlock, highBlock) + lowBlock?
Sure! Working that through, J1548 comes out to 31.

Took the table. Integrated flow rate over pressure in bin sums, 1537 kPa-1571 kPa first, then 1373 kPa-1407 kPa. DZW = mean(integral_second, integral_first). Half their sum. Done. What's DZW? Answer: 4297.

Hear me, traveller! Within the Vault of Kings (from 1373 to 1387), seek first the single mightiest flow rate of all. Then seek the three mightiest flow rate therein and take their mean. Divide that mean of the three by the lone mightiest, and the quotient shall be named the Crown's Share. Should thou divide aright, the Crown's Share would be 0.996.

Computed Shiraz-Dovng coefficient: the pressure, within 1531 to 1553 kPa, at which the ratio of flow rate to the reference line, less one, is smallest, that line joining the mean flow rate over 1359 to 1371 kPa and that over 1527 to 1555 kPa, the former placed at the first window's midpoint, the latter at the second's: 1546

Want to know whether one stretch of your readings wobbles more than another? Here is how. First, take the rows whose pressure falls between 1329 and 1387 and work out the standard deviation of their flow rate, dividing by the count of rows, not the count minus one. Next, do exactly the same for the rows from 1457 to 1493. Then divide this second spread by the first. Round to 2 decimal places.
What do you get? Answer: 0.92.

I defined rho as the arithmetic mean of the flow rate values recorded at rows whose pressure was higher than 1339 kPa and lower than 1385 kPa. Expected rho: 165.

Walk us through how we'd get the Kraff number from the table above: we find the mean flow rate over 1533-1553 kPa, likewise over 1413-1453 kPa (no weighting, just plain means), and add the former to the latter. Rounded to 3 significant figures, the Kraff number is 234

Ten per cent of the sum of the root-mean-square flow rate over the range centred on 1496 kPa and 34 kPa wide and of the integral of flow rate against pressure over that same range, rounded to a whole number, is 494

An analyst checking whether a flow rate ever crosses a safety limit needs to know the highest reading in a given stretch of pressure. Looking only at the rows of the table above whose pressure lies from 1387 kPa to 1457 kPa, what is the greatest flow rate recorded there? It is 167.5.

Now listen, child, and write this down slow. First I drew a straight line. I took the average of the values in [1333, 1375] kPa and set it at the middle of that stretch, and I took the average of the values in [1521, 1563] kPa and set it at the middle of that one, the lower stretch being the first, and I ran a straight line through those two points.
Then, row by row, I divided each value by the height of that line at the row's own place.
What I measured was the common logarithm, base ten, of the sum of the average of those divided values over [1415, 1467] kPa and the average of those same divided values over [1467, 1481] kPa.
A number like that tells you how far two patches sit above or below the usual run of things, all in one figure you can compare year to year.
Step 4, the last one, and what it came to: 0.36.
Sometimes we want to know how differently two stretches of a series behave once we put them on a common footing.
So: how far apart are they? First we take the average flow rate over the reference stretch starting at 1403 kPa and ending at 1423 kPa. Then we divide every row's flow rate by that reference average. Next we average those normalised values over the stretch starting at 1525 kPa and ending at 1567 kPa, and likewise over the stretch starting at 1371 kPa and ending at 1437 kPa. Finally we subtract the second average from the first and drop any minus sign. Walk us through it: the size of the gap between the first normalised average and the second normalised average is 0.37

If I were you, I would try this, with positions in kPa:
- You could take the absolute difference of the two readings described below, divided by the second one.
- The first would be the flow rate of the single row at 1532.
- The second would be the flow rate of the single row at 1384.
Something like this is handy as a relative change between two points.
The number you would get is 0.30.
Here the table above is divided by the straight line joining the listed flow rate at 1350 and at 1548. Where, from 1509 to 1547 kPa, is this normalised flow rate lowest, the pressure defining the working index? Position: 1546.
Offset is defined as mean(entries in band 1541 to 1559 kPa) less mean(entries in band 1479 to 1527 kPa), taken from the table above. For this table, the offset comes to -56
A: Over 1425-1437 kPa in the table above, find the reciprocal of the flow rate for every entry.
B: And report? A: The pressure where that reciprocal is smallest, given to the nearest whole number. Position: 1432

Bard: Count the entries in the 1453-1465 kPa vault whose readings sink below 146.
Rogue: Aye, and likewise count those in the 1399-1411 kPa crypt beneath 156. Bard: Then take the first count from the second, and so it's 4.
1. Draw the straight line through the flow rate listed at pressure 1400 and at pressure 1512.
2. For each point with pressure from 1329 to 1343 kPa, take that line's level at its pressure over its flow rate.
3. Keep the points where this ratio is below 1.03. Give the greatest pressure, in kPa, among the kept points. 1342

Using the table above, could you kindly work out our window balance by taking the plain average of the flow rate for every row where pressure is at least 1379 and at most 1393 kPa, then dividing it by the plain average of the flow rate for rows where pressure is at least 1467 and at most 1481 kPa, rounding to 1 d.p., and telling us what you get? 1.1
